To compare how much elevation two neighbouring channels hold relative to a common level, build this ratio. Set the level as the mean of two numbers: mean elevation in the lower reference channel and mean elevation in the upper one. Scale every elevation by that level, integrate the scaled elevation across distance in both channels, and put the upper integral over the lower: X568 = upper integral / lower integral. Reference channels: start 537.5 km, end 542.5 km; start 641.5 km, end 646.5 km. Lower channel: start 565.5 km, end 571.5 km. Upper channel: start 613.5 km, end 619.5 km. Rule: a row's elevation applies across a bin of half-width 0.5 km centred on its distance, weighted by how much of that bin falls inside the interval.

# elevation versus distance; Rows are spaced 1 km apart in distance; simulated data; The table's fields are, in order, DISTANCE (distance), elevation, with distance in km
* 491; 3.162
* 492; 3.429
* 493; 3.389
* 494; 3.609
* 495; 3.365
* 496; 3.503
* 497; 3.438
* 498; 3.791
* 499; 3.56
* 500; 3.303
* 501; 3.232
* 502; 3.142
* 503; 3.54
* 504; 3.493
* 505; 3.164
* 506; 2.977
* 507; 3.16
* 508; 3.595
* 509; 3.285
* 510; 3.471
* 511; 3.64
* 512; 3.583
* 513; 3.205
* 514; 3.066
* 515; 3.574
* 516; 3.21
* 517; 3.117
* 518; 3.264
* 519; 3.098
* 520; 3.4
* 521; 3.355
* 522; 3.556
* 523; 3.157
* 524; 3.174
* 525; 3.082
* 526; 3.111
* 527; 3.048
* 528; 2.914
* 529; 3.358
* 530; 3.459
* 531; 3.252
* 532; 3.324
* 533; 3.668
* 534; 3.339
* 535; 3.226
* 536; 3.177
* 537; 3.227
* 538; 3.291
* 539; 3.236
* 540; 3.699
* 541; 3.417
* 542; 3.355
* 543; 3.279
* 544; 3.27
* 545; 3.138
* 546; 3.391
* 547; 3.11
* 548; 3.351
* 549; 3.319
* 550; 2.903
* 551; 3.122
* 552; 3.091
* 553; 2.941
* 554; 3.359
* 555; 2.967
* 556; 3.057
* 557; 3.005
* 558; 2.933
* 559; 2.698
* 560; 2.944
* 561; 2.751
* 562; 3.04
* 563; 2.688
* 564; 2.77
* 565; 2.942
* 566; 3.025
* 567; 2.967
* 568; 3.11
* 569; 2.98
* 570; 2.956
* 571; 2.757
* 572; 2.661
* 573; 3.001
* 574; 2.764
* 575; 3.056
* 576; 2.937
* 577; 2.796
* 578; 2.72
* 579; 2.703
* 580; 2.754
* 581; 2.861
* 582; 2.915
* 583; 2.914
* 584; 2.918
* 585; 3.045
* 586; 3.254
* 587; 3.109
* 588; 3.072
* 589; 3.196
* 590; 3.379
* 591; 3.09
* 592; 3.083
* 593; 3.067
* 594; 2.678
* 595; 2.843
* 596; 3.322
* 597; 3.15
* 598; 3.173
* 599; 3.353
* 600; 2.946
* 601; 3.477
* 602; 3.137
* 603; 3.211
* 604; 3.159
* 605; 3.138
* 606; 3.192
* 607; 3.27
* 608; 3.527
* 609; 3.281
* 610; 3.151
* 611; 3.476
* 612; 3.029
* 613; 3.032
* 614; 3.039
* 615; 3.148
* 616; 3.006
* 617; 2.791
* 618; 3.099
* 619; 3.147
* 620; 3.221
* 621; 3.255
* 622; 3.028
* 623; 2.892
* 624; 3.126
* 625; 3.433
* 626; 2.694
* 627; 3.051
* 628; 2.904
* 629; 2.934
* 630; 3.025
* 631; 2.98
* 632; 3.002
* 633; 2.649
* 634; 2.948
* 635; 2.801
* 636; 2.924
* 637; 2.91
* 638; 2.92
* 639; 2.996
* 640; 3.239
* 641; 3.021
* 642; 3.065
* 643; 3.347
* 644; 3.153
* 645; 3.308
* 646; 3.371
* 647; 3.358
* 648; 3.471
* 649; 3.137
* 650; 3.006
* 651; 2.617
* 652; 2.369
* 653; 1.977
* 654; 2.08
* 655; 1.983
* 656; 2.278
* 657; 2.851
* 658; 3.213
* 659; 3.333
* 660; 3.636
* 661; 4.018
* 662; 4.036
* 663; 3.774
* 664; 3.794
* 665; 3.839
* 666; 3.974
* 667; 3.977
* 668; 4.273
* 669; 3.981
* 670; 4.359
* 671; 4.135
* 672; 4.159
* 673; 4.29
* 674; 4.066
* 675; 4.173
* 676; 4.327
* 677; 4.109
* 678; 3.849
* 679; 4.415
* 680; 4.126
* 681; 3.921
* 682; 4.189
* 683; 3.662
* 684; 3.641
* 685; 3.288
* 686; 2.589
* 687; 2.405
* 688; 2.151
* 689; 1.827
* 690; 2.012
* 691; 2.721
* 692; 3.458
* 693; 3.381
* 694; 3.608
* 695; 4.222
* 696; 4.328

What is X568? 1.02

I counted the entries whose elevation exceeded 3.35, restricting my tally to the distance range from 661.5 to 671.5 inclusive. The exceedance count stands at 10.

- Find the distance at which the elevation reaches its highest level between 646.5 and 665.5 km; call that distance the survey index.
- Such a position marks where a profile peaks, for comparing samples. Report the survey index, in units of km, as 662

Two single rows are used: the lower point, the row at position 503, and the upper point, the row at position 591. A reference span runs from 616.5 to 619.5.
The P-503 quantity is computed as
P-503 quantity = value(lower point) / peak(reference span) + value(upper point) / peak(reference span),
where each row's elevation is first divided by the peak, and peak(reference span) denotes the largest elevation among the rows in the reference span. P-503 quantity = 2.11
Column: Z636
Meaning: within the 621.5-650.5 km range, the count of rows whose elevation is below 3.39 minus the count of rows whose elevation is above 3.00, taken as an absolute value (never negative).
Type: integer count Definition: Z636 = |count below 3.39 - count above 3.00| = 10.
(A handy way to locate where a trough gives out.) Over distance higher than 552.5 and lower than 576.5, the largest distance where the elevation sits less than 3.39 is 576 km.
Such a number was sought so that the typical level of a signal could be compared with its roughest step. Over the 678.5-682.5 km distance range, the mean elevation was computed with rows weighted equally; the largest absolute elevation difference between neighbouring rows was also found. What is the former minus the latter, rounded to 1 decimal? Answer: 3.9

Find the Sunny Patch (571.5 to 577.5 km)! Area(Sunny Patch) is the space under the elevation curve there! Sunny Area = 17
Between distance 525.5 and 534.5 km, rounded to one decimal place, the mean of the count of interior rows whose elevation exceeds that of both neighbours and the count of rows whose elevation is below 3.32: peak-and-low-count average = 3.0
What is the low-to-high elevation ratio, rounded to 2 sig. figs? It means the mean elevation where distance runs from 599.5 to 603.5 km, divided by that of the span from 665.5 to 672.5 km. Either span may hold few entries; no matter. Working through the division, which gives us 0.77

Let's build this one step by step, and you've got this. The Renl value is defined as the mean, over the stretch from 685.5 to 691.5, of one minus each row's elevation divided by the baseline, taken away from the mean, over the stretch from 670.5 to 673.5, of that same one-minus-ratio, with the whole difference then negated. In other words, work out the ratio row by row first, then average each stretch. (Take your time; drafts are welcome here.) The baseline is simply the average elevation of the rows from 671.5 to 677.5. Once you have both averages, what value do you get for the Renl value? 0.5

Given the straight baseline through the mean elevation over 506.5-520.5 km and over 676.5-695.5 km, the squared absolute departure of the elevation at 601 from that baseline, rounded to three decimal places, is 0.019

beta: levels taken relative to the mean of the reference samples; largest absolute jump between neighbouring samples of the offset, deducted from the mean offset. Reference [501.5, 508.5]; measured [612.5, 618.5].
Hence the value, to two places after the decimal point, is -0.58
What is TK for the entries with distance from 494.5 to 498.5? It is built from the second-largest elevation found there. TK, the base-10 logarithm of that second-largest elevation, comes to 0.544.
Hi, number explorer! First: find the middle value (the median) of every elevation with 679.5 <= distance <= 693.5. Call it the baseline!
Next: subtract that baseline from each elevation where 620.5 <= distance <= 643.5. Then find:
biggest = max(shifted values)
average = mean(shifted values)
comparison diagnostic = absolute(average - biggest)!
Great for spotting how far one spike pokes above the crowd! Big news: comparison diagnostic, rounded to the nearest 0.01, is 0.43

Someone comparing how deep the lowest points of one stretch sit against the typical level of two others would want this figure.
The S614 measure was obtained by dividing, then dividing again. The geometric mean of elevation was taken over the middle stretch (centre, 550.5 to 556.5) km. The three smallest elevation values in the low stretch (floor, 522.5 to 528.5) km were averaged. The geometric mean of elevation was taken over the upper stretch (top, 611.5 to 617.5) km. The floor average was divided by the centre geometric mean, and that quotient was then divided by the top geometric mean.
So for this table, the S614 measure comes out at 0.32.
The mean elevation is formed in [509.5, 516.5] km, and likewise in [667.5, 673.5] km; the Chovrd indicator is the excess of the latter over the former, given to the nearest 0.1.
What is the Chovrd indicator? 0.8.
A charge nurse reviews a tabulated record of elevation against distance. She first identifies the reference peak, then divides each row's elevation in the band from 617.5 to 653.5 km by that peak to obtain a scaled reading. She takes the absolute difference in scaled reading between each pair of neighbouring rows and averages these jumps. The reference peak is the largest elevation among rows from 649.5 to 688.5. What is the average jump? 0.041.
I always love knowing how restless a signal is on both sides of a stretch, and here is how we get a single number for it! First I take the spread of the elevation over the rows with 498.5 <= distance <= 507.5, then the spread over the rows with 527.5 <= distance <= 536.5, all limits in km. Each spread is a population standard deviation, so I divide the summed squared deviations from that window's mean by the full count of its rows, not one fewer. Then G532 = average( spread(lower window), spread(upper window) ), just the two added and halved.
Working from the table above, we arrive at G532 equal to 0.193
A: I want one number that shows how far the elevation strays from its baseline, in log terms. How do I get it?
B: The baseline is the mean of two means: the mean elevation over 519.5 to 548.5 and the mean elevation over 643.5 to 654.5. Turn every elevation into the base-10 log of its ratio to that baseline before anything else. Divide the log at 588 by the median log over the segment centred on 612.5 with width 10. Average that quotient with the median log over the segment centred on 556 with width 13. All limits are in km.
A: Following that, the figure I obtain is -8.1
